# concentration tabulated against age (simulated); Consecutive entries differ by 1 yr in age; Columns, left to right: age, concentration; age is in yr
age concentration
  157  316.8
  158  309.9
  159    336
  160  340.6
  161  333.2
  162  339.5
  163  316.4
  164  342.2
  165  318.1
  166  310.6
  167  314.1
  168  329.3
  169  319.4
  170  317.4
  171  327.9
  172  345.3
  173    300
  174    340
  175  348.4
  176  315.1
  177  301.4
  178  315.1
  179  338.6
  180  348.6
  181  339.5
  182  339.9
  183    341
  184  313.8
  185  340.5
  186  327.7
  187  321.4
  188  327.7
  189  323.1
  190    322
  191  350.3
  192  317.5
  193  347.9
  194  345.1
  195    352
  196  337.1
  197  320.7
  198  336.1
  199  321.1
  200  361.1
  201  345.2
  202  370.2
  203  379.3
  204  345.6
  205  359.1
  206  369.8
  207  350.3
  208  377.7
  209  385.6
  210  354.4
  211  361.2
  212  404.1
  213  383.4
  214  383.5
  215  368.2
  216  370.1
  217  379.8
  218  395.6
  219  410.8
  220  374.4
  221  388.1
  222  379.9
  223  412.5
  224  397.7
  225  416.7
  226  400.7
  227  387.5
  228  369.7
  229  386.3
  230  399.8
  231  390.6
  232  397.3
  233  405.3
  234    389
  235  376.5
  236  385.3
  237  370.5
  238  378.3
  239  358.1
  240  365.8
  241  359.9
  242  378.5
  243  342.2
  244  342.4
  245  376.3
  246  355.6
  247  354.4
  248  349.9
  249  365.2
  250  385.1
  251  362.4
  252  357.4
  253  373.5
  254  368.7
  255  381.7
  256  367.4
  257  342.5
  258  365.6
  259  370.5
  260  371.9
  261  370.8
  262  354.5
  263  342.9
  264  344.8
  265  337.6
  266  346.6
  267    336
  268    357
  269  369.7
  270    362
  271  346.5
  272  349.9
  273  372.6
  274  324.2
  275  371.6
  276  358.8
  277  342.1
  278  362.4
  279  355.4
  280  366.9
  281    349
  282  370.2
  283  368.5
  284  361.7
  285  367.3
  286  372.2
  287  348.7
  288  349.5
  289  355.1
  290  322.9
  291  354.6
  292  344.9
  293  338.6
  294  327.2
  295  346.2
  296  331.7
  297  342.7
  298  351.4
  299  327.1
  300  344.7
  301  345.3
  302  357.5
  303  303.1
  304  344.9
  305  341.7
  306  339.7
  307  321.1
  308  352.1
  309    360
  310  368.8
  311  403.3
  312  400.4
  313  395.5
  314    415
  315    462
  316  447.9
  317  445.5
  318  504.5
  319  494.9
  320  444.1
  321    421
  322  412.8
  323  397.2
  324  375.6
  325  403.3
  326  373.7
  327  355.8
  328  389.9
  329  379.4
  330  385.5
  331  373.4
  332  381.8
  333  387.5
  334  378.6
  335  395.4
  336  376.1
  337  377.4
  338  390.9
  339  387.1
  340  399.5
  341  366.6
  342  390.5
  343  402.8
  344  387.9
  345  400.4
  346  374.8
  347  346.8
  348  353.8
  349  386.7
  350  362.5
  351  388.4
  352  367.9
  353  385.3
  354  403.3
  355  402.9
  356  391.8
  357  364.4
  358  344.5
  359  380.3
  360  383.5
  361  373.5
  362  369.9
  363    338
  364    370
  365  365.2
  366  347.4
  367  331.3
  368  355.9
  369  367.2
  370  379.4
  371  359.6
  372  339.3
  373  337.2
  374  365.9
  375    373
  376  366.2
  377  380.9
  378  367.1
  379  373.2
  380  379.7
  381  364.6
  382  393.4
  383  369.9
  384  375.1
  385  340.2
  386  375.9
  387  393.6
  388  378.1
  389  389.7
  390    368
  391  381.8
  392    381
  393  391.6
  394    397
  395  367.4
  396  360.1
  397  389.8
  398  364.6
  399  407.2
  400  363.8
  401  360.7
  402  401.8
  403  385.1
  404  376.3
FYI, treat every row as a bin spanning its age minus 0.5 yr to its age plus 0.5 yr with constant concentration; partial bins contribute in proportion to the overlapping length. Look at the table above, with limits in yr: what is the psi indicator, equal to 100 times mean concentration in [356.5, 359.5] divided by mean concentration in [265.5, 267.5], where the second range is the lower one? 106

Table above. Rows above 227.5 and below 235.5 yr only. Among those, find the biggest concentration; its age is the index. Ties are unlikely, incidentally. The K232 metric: 233 yr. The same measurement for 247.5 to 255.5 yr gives 250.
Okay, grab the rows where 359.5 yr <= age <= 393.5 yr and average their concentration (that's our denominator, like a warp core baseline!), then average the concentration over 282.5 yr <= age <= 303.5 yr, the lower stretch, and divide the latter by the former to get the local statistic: 0.94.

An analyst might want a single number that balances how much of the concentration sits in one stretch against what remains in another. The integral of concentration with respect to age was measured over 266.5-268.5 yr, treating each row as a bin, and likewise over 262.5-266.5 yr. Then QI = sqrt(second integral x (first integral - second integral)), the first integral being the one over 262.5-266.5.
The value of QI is 686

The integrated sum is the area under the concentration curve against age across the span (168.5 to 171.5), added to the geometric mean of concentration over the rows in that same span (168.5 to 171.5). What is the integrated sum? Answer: 1286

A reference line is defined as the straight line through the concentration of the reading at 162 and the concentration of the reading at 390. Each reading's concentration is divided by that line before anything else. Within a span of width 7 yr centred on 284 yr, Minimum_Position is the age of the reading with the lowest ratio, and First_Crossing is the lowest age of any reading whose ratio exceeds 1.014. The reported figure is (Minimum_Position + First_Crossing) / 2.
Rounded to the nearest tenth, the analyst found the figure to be 284.5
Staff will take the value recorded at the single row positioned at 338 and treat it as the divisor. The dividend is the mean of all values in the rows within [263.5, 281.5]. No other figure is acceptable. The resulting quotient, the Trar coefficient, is 0.90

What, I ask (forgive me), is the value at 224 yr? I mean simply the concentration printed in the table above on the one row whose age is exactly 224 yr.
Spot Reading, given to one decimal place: 397.7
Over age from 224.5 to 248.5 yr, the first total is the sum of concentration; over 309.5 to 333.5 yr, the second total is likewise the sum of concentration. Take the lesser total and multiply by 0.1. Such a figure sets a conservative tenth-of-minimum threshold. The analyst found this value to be 904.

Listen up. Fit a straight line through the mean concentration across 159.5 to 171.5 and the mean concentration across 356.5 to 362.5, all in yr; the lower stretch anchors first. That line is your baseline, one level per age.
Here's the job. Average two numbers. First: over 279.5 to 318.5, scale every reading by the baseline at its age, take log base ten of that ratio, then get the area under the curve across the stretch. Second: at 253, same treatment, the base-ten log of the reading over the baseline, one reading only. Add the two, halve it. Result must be 0.2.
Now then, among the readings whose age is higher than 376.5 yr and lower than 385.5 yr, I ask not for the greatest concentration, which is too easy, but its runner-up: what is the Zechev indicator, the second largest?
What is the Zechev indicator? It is 380.9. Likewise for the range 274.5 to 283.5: 370.2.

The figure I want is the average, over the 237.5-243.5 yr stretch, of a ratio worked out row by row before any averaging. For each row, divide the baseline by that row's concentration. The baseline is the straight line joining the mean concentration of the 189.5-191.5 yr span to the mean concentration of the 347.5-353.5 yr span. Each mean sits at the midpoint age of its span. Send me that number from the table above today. 0.96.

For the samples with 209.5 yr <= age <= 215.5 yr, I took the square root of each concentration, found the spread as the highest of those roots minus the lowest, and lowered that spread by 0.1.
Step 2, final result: 1.2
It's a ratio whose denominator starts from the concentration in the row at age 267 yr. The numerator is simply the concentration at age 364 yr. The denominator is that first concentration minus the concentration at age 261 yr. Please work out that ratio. -11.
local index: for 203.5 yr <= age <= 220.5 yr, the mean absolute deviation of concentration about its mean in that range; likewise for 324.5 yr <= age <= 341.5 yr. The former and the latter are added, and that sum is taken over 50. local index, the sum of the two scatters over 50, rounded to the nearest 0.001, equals 0.472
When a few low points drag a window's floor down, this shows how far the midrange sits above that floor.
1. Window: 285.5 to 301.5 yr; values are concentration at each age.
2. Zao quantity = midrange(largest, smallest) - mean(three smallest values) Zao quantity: 22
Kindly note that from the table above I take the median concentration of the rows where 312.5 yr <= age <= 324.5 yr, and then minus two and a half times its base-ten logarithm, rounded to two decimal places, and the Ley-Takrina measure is -6.59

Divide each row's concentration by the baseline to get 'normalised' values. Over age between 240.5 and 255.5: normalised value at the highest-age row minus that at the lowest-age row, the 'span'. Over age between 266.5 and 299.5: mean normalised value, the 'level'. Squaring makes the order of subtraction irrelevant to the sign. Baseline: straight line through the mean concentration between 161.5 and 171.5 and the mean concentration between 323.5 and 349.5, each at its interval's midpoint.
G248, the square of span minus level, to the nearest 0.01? 0.85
